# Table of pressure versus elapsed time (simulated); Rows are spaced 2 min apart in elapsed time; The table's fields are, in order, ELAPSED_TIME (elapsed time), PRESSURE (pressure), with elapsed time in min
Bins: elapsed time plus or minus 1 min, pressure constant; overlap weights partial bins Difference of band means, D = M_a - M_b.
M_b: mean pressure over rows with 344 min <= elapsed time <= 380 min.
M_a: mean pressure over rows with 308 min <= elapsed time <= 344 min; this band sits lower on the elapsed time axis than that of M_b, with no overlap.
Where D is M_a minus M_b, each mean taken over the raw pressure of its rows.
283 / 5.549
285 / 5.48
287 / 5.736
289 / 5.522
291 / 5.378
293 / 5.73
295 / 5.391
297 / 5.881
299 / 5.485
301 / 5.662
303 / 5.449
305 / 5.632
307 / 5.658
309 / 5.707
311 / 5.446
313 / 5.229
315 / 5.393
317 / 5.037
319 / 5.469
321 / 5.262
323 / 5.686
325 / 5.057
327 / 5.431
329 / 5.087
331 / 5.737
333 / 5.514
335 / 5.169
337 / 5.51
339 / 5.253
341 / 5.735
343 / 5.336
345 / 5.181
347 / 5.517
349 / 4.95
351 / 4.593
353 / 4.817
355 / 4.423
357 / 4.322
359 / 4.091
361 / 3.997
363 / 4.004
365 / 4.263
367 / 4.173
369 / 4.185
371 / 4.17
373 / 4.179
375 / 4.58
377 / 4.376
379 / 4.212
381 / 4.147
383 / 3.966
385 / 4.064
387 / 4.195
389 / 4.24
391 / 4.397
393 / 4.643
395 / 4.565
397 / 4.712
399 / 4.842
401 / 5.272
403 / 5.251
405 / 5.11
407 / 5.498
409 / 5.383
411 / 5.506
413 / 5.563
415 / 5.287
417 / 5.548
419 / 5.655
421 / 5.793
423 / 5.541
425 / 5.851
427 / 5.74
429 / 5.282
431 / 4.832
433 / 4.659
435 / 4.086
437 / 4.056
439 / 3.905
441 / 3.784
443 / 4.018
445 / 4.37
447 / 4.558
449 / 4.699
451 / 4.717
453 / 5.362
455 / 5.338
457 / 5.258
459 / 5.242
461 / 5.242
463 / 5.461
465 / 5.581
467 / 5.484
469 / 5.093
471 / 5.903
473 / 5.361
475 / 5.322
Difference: 0.9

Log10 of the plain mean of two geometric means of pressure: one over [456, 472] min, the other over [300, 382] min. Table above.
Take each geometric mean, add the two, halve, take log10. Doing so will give 0.713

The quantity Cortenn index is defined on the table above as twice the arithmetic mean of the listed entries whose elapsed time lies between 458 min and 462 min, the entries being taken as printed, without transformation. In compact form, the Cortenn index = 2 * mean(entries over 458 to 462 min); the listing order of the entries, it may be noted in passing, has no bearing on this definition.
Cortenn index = 10.48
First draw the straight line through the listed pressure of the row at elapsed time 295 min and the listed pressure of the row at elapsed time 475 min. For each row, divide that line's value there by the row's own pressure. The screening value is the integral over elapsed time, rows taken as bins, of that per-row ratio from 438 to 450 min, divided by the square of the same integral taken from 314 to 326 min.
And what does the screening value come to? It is 0.10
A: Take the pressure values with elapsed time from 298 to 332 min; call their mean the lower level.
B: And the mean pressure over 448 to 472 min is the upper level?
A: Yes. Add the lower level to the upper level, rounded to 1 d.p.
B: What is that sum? 10.7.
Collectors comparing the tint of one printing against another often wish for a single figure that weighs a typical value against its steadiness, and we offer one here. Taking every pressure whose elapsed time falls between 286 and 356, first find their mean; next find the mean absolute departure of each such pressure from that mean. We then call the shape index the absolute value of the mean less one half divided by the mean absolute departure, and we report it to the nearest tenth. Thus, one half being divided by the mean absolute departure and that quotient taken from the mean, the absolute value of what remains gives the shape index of 3.4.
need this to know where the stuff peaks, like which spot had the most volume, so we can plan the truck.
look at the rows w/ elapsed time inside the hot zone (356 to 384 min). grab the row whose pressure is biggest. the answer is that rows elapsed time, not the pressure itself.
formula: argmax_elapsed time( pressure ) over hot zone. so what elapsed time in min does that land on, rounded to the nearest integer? 375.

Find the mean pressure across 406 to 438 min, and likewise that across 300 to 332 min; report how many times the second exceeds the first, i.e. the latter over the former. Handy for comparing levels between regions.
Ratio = 1.03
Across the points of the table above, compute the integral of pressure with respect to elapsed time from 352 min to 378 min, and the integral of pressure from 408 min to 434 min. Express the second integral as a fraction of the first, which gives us 1.27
